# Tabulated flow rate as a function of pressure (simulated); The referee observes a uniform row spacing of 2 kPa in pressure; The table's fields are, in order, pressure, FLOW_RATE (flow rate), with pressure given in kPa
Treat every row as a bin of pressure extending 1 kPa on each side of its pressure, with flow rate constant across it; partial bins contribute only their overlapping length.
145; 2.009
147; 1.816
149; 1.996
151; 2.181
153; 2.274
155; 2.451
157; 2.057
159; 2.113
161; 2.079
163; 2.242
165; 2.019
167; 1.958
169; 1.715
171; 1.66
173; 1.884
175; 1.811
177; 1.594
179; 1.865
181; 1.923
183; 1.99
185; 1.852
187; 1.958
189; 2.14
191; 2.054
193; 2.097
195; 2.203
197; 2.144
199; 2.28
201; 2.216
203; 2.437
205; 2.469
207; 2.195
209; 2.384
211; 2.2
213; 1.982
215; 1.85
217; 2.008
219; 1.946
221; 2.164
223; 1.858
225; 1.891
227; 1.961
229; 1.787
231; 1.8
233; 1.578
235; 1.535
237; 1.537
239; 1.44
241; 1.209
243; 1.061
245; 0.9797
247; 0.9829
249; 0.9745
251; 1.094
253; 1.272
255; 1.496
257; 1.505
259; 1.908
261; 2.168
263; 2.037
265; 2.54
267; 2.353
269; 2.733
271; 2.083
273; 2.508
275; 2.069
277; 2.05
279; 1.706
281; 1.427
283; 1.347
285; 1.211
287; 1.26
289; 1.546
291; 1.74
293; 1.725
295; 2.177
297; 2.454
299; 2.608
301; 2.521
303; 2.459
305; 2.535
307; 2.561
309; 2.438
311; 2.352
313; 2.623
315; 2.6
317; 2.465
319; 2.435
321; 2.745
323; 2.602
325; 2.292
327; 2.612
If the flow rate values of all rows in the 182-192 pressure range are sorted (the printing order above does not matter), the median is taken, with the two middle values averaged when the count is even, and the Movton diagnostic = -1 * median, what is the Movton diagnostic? -1.99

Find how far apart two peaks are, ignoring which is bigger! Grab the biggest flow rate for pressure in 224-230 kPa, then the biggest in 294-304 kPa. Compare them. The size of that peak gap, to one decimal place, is 0.6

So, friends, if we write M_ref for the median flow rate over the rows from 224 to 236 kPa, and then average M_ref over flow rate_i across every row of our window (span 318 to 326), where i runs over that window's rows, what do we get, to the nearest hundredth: 0.72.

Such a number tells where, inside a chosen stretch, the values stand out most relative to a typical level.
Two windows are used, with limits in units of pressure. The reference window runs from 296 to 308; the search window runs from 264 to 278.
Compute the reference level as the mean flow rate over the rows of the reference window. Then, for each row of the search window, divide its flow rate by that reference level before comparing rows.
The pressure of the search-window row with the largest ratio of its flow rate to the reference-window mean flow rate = 269 kPa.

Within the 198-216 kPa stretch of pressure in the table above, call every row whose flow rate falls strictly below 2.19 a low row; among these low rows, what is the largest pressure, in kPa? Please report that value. 215 kPa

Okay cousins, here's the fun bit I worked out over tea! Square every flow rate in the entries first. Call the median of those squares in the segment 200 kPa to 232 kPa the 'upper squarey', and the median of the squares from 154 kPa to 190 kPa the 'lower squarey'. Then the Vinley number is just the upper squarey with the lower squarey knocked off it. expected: 0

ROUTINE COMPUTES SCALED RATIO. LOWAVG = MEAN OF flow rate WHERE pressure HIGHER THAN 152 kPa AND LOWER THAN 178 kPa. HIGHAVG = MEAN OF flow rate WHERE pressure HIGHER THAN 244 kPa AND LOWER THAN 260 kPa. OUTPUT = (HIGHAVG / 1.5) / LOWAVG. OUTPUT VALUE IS 0.43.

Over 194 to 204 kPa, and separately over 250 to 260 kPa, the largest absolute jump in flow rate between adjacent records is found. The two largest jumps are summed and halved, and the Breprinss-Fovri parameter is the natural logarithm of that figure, -1.16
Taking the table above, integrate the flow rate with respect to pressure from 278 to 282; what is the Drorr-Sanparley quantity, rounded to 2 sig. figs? 6.3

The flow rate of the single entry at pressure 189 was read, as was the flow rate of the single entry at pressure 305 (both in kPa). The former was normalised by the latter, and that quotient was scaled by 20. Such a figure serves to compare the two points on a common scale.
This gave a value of 16.9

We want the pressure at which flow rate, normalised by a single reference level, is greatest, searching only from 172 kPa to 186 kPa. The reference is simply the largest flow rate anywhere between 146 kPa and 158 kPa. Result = 183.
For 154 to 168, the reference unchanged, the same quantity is 155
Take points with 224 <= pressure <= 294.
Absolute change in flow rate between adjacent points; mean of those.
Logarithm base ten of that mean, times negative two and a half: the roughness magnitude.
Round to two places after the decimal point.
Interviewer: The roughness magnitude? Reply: 1.81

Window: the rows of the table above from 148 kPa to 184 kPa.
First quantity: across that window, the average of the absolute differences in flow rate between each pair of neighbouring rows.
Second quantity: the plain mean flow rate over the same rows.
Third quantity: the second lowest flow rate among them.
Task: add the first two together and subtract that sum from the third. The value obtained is -0.48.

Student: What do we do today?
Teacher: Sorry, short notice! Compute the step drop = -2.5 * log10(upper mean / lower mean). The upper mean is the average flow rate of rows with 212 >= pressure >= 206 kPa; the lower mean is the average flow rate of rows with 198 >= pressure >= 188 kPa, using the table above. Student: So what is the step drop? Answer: -0.07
